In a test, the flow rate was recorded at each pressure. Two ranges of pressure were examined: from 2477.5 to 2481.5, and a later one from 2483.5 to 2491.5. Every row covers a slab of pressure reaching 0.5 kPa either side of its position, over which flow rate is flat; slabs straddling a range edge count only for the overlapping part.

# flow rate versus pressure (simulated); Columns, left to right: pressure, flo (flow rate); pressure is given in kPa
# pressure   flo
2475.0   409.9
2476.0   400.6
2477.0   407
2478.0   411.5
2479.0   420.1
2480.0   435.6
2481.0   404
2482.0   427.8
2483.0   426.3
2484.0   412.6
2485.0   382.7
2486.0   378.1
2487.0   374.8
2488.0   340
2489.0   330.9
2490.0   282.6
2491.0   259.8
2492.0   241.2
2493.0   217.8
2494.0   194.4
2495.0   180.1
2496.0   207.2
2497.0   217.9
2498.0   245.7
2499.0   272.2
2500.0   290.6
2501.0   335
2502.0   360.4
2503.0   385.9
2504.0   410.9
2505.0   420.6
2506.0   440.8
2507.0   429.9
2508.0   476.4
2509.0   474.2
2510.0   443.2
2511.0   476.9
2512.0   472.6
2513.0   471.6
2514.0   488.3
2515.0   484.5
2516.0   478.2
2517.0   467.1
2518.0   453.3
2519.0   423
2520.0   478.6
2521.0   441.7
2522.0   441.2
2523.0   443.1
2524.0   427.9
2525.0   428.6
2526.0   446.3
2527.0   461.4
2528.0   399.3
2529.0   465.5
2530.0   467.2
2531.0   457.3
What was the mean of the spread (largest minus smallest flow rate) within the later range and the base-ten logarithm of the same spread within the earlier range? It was 77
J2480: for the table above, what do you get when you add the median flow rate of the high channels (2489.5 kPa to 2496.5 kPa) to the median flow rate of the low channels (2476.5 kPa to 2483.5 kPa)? 638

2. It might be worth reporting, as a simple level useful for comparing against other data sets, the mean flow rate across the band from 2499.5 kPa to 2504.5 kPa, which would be 357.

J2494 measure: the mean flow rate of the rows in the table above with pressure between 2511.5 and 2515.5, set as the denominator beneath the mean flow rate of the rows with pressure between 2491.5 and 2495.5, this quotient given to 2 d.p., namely 0.43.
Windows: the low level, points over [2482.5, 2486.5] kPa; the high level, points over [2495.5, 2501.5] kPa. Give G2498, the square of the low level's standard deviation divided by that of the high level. 0.2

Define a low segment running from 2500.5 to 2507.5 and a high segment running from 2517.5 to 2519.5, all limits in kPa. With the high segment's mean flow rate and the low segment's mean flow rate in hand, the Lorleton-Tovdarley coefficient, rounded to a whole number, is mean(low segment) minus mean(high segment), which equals -41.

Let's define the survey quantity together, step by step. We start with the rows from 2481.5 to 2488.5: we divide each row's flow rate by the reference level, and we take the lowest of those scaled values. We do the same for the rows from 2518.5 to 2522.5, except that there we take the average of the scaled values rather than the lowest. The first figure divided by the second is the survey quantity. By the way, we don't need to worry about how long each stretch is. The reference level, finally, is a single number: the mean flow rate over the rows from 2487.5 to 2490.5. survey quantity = 0.76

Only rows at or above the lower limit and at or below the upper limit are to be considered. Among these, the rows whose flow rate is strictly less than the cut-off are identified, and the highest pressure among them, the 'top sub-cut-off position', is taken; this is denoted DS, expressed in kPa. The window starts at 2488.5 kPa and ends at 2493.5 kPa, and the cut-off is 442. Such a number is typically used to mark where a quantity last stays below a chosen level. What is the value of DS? 2493.0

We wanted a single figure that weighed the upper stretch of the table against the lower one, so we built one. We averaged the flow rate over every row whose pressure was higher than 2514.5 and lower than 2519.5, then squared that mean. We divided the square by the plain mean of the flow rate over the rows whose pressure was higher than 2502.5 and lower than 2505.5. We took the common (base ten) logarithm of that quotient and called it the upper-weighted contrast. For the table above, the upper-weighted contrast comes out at 2.72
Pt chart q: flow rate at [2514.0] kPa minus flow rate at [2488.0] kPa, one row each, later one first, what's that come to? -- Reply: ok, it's 148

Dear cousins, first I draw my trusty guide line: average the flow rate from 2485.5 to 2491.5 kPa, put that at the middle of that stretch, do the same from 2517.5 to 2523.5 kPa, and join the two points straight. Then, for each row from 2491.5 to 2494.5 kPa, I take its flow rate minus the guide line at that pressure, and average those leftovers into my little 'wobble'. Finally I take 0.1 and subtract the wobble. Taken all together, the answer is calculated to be 127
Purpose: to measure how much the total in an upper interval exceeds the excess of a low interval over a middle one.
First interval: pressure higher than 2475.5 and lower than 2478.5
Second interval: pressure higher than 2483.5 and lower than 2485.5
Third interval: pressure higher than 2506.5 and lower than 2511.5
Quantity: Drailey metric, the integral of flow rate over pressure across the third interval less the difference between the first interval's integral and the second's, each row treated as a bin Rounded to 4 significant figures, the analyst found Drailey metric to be 1877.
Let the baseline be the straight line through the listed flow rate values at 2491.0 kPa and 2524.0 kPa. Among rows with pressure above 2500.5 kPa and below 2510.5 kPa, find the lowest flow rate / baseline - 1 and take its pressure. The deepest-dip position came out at 2501.0 kPa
